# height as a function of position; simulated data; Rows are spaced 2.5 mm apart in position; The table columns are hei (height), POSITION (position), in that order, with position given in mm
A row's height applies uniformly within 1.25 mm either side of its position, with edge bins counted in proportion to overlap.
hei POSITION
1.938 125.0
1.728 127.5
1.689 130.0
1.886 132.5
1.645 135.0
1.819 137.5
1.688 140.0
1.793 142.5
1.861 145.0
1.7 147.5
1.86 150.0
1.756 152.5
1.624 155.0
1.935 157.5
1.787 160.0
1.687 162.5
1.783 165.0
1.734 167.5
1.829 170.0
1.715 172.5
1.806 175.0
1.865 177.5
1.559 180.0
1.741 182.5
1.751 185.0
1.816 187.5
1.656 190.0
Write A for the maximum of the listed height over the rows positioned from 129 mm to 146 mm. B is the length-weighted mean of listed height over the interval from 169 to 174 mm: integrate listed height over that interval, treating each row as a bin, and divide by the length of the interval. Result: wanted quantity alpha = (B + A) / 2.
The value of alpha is 1.83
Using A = 1.886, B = 1.771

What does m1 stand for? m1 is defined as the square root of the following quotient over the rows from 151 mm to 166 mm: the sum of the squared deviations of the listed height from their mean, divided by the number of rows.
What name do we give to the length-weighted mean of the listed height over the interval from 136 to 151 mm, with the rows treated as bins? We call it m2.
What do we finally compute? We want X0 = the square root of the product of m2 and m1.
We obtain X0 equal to 0.415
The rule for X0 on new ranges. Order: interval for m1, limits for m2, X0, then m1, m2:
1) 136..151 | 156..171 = 0.353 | 0.070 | 1.79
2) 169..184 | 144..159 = 0.423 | 0.100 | 1.79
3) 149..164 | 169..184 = 0.425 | 0.103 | 1.75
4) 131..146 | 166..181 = 0.392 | 0.088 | 1.76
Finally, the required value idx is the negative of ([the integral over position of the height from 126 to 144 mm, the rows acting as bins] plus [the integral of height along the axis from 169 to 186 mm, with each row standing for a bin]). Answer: -61.3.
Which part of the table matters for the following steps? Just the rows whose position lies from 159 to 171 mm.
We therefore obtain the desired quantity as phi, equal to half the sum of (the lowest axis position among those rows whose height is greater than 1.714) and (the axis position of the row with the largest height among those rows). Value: 165.0 mm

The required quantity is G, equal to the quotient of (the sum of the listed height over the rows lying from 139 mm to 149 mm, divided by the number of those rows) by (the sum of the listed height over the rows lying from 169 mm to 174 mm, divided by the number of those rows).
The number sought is 0.99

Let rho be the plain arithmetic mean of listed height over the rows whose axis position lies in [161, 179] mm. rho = 1.77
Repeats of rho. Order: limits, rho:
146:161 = 1.78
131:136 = 1.77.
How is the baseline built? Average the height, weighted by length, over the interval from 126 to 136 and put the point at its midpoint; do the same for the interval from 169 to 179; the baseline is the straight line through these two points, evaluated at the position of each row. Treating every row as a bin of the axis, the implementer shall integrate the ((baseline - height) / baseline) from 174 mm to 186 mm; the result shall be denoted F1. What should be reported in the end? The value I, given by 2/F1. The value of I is 5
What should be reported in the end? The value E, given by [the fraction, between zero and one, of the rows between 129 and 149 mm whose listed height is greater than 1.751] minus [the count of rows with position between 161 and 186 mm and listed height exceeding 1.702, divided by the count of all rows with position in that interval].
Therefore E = -0.30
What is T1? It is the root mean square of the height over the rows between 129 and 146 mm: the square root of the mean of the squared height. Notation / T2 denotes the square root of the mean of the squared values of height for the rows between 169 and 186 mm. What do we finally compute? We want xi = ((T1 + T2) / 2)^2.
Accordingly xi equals 3.11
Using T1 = 1.77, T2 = 1.75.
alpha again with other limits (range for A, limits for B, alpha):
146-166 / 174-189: 1.84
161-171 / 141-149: 1.81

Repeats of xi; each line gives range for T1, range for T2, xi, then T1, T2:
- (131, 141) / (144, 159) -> 3.16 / 1.76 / 1.79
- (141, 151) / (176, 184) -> 3.12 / 1.80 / 1.73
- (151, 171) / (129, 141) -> 3.09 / 1.77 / 1.75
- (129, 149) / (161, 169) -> 3.06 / 1.76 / 1.74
